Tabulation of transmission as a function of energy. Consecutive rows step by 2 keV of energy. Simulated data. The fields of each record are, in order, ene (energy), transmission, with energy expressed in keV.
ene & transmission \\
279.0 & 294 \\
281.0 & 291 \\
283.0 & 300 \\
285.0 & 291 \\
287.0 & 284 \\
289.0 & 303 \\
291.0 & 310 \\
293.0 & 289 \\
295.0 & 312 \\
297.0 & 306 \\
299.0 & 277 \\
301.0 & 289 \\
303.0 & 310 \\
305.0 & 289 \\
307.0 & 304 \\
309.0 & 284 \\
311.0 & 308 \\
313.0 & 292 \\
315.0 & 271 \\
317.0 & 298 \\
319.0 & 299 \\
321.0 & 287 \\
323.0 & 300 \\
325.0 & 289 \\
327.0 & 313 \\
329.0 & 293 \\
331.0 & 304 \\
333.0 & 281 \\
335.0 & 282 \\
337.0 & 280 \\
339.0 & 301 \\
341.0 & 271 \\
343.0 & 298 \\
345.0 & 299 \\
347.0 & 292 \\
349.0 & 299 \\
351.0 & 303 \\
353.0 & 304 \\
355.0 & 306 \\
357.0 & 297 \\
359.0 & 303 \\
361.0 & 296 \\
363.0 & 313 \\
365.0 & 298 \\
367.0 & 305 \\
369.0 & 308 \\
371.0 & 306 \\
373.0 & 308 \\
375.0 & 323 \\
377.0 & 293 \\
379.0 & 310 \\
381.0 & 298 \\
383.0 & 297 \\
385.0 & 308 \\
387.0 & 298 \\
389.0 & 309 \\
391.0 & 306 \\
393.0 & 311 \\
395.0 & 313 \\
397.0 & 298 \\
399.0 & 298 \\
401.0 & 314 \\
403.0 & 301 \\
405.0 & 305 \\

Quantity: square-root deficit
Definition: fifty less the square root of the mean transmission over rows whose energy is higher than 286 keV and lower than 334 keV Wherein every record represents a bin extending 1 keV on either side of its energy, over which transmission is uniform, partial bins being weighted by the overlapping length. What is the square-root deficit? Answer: 32.81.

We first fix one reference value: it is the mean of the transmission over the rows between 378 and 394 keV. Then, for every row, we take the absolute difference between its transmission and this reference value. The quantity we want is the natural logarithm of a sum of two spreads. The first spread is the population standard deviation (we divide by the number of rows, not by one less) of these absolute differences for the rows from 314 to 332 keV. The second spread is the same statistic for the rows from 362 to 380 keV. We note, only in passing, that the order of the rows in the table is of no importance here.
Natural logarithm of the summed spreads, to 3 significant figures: 2.68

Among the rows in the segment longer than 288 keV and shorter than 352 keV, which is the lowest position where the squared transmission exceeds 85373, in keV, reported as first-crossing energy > 289.0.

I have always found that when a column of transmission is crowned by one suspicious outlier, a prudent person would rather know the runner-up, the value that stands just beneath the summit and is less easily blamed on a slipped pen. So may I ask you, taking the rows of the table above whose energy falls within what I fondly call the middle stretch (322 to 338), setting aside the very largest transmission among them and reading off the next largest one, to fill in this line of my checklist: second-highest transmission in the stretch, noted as 304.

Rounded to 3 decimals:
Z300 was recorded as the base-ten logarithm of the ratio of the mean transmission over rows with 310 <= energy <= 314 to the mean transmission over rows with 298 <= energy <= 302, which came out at 0.025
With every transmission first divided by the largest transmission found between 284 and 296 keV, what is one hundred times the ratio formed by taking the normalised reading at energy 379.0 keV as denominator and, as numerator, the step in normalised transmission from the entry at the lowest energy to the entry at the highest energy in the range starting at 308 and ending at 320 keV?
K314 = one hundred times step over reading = 4.8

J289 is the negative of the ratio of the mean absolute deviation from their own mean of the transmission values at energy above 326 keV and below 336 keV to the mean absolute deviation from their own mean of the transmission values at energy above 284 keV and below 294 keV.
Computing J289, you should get -1.3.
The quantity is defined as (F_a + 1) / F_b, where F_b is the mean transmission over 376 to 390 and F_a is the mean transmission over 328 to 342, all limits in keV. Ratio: 0.96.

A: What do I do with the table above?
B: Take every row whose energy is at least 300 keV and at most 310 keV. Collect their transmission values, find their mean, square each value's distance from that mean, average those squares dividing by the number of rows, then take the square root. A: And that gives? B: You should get 10.0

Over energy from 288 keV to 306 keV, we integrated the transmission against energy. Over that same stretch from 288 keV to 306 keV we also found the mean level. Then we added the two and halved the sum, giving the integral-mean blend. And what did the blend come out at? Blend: 2834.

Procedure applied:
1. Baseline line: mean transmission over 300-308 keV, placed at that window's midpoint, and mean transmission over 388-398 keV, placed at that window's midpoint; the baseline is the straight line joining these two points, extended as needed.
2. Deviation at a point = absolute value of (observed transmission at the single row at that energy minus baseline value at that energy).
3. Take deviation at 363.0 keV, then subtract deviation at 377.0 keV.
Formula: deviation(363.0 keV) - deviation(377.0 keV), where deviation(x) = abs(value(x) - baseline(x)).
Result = -4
